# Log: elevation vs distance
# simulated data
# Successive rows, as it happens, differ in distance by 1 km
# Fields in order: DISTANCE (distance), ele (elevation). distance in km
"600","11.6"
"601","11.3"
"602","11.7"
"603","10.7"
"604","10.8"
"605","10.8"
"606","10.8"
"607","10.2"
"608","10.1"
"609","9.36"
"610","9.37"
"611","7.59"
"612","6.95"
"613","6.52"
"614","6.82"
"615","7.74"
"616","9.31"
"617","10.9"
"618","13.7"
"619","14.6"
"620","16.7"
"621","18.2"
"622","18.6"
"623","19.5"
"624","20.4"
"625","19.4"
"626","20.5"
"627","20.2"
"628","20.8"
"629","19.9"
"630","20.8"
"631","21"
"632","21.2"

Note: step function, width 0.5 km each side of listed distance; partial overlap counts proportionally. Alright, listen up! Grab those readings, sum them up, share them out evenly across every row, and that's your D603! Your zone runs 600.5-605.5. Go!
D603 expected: 11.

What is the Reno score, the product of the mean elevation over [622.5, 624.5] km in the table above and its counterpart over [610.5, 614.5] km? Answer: 139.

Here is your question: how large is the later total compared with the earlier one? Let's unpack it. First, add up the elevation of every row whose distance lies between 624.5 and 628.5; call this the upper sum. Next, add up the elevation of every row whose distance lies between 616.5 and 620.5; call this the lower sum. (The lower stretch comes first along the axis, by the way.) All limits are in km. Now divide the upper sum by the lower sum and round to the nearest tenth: 1.4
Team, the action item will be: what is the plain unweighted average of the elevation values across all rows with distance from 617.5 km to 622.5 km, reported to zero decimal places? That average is 16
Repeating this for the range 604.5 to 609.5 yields 10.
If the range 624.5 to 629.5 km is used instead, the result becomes 20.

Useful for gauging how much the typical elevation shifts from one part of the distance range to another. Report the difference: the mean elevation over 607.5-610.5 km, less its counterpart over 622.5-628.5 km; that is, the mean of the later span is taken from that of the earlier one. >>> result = -11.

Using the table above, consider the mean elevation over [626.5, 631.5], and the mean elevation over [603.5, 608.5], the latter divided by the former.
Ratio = 0.51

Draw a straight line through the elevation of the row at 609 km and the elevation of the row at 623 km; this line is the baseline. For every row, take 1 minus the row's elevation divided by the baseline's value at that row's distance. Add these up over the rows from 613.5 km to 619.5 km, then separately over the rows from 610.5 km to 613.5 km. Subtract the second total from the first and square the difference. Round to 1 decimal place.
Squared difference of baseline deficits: 0.4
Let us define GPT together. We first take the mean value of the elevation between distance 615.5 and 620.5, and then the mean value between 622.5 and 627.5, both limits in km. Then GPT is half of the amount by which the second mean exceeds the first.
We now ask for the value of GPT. 3.5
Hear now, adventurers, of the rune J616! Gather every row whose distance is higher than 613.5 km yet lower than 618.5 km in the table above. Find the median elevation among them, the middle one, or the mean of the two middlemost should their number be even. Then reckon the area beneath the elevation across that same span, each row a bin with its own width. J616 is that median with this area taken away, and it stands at -39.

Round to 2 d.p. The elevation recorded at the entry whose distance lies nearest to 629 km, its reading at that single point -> 19.90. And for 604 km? 10.80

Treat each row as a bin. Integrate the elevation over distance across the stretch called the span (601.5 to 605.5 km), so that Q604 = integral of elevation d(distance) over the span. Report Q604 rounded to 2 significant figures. 44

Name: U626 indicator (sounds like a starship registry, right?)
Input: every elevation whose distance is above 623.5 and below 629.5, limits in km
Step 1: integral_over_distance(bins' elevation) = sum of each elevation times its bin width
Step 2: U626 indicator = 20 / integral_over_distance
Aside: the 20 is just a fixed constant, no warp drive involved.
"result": 0.17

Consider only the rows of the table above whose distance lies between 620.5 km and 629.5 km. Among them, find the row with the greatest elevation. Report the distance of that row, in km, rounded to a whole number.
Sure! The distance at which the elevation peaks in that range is 628 km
